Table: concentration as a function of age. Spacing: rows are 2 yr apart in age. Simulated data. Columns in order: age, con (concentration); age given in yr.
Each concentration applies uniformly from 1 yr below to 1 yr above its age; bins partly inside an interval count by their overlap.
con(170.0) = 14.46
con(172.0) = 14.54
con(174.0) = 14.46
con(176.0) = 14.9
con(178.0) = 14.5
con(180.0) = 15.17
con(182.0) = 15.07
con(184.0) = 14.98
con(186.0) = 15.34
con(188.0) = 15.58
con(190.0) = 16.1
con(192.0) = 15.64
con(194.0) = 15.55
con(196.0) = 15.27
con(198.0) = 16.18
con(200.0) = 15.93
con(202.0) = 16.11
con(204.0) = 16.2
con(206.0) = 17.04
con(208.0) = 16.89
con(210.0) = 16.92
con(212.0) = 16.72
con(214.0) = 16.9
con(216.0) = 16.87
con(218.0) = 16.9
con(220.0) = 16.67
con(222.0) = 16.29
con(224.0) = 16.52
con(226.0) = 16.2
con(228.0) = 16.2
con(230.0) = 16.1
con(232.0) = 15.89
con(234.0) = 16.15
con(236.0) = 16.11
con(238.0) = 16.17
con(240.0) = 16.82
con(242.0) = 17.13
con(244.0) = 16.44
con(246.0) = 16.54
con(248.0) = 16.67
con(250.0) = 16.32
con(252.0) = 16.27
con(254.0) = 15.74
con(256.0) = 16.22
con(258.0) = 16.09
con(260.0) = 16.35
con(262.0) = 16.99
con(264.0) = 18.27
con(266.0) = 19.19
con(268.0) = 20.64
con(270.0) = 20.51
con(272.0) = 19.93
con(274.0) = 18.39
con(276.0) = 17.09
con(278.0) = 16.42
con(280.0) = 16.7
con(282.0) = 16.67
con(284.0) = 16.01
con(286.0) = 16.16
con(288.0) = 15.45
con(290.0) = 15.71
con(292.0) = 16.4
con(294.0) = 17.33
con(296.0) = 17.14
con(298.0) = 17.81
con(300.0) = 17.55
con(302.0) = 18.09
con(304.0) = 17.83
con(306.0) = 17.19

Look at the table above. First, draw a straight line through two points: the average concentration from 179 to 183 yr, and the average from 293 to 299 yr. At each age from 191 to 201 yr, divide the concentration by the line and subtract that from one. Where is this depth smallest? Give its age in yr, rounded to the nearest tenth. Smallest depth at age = 198.0 yr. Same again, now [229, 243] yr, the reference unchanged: 242.0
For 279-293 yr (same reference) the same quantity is 280.0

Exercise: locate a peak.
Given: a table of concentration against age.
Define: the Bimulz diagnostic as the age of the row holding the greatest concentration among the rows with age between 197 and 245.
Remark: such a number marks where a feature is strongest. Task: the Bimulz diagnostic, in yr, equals 242.0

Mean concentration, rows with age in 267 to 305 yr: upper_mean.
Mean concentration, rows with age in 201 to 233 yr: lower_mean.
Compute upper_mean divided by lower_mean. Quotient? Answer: 1.06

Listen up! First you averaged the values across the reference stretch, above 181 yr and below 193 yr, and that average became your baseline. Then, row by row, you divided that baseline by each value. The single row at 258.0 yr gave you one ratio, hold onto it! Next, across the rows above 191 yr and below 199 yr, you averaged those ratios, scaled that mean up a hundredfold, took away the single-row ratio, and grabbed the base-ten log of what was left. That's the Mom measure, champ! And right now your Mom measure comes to 1.99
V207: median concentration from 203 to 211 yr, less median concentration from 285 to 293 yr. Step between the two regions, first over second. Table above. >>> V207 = 0.97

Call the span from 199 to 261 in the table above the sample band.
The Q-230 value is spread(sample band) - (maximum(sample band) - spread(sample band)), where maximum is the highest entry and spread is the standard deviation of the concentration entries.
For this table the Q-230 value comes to -16.4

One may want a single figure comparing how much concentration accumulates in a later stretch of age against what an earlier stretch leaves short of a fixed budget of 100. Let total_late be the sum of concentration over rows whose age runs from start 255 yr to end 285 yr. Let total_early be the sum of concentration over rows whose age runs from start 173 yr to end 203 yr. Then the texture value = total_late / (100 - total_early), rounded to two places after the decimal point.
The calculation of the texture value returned -2.03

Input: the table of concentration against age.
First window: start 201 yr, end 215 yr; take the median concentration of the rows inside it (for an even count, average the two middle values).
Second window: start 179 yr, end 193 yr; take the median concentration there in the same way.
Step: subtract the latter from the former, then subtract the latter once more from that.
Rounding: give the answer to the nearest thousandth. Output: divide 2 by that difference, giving -0.145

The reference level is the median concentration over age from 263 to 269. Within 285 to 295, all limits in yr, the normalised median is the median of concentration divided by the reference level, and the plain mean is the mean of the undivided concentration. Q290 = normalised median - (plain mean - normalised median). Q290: -14.5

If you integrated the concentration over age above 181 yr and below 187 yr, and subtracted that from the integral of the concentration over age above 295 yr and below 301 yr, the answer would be 14.2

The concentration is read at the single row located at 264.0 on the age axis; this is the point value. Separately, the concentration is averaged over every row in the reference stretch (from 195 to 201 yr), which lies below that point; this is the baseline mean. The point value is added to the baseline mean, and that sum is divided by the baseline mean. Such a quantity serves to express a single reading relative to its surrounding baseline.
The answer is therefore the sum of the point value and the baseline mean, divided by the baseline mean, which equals 2.16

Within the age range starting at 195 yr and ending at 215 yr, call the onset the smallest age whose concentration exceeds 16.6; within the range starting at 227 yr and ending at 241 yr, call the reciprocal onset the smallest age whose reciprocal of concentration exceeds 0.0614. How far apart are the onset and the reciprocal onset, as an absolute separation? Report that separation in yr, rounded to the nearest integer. 22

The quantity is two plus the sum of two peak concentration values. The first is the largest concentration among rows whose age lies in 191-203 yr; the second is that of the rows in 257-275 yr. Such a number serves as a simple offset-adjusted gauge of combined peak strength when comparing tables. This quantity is 38.8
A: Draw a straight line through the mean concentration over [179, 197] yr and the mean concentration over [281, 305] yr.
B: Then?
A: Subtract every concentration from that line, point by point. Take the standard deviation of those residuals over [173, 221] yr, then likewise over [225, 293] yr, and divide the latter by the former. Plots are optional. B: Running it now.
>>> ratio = 2.0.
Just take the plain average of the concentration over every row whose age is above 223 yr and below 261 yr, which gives 16.3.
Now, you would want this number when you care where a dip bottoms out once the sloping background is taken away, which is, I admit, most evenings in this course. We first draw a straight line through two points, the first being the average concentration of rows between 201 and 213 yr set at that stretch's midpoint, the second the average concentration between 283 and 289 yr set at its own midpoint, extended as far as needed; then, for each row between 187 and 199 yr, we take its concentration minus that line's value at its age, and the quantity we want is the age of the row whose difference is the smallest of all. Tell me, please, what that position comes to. 196.0 yr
